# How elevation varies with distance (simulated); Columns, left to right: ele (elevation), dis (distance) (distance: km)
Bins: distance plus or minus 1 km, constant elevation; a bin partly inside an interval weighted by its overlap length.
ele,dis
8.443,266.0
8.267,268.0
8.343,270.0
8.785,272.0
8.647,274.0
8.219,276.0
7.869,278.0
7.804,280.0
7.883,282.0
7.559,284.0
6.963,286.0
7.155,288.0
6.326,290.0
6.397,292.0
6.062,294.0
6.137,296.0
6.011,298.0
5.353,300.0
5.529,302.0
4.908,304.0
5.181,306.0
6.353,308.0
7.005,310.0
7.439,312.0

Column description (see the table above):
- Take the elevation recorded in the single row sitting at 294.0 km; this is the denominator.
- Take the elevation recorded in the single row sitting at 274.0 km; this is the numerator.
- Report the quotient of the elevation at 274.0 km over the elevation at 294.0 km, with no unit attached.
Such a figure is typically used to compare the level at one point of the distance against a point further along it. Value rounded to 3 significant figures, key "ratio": 1.43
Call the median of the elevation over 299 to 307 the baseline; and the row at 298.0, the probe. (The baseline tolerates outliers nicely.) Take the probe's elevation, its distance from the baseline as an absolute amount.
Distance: 0.74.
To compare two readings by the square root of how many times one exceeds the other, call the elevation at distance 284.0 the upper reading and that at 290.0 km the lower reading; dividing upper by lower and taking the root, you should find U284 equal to 1.09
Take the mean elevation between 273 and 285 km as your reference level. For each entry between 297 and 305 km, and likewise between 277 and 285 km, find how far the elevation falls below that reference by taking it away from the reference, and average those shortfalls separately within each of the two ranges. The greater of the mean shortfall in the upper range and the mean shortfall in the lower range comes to 2.5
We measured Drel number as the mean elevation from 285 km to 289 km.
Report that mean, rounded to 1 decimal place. 7.1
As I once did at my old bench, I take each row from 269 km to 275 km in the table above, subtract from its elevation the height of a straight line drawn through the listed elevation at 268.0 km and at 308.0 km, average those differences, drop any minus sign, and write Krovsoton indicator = 0.52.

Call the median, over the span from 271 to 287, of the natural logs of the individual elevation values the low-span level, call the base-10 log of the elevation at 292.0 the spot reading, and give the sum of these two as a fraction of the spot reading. 3.56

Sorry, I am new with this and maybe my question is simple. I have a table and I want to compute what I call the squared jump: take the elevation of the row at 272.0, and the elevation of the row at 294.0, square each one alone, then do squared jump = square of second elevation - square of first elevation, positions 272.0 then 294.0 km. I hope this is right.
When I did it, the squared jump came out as -40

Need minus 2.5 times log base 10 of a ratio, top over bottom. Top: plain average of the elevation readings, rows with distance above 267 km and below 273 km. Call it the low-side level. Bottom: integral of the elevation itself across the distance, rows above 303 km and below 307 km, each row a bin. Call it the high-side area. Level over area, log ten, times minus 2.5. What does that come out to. 0.9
